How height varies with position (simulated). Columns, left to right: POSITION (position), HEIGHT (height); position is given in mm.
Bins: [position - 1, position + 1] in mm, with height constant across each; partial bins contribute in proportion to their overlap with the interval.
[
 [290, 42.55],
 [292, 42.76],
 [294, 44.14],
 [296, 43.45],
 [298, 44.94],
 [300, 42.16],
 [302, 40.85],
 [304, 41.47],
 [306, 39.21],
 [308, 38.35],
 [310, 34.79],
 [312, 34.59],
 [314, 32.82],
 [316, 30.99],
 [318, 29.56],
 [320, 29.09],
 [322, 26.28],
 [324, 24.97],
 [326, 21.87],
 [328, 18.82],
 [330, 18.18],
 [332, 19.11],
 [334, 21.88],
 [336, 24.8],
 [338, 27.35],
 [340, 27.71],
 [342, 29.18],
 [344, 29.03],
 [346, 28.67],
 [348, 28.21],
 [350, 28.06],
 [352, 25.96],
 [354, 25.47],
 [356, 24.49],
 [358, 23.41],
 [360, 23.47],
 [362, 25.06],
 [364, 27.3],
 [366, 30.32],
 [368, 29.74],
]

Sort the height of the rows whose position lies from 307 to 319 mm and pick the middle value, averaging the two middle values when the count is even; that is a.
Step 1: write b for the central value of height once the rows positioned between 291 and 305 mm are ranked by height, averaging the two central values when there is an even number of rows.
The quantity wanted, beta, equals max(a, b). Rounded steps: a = 34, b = 43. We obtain 43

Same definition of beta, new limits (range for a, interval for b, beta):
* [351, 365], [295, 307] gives 42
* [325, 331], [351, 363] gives 25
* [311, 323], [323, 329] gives 30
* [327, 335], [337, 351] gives 28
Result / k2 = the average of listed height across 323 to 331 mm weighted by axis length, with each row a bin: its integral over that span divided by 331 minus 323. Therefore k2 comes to 21.0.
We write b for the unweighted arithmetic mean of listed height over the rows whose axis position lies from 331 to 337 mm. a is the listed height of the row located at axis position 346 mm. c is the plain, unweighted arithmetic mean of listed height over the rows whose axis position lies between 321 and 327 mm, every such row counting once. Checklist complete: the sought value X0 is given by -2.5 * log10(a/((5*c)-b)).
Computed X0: 1.4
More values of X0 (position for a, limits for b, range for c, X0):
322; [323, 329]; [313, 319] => 1.8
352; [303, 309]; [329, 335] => 0.9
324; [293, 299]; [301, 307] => 2.0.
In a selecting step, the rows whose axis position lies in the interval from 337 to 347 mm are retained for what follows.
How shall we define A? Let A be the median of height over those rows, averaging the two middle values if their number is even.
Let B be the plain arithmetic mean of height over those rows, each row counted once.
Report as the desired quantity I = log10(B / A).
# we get -0.004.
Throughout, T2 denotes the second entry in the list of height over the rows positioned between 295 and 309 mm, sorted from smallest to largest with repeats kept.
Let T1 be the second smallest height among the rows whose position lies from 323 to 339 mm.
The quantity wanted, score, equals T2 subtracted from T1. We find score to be -20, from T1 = 18.82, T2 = 39.21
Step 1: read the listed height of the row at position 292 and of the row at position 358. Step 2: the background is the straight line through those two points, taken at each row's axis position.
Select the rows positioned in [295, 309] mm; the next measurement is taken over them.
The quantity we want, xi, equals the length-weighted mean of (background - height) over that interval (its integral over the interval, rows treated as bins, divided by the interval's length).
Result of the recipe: -1.7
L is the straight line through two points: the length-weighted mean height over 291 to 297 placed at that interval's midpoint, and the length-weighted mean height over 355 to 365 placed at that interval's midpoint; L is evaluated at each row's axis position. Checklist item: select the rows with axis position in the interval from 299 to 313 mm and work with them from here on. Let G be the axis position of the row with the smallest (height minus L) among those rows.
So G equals 310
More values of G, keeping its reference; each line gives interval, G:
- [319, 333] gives 330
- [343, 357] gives 356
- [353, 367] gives 358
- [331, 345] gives 332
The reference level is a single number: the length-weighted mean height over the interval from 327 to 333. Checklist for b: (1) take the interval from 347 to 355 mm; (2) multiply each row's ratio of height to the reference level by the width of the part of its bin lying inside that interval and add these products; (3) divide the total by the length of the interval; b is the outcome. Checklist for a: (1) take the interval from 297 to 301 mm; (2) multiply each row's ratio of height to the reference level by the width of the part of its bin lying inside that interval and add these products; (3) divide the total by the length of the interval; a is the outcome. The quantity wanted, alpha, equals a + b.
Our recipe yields 3.8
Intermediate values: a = 2.3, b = 1.4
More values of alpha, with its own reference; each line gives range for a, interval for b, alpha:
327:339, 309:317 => 2.9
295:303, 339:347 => 3.8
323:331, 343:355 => 2.6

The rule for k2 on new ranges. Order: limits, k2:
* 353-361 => 24.2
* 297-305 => 42.4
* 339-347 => 28.6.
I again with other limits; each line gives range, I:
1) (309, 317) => -0.005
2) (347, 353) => -0.010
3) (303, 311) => -0.004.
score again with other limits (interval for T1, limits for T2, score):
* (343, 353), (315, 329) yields 6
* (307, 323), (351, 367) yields 6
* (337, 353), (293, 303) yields -15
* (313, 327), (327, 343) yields 6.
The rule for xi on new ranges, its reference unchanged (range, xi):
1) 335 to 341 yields 2.7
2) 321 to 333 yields 11.0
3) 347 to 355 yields -1.5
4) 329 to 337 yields 9.7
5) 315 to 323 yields 5.9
